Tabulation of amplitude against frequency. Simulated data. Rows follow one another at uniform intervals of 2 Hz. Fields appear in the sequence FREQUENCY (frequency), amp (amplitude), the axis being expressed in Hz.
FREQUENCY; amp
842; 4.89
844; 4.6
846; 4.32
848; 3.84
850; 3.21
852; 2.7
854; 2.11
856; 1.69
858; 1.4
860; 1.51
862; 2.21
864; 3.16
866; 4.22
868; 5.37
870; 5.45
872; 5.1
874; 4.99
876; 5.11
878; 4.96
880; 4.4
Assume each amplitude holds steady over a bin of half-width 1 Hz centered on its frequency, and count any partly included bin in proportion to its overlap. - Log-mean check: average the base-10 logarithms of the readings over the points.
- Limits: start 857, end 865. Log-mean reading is 0.3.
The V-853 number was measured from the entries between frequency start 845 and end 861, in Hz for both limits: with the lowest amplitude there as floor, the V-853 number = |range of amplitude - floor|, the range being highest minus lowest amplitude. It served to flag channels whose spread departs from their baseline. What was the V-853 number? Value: 2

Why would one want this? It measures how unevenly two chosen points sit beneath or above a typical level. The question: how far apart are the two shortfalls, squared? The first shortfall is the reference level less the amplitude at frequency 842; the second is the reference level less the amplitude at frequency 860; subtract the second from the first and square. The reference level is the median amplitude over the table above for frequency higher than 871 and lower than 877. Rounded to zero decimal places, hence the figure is 11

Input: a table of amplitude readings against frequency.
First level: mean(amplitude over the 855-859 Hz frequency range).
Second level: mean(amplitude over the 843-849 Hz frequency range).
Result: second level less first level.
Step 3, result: 2.7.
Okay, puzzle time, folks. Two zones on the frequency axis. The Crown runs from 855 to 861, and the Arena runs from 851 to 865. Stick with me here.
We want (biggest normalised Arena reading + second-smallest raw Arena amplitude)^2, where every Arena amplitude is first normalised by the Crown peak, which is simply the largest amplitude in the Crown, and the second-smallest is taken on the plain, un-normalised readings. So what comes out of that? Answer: 11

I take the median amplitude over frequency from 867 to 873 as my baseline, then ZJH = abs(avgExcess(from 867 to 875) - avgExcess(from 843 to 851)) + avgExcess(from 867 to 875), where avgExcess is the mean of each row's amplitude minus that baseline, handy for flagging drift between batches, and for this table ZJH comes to 1.1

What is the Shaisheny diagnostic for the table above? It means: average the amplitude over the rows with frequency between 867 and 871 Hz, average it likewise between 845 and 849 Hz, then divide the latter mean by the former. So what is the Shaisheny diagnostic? 0.8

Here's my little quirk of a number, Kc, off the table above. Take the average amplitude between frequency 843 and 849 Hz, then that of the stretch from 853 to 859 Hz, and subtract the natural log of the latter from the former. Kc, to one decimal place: 3.7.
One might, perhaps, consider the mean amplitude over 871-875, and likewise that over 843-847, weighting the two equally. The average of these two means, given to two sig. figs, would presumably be 4.8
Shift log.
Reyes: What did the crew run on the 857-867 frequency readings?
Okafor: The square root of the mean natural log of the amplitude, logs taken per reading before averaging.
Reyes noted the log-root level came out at 0.91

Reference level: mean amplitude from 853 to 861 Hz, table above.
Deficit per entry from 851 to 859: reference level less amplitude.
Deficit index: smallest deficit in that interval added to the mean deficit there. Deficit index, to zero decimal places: -1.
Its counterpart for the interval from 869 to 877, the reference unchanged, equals -7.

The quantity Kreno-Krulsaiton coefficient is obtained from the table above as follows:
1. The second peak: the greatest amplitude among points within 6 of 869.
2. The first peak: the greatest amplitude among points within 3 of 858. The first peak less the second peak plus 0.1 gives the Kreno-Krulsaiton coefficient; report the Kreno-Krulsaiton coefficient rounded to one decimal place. -3.7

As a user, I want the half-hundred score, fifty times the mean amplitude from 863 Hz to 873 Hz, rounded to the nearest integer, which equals 233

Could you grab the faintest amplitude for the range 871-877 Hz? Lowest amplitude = 4.99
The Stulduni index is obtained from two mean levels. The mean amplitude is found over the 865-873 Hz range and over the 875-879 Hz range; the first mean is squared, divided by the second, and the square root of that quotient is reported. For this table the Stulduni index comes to 2.2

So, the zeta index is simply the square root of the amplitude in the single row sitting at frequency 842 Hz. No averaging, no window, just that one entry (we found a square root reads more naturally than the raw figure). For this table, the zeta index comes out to 2.21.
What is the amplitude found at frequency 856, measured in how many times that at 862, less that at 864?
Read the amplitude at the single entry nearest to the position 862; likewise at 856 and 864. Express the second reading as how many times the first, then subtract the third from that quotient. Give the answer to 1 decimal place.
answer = -2.4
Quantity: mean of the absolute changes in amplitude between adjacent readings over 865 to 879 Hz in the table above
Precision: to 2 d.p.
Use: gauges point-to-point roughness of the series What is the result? 0.33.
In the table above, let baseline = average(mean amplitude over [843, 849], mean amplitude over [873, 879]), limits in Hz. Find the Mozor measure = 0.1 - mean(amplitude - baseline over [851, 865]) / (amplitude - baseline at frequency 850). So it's -1.67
